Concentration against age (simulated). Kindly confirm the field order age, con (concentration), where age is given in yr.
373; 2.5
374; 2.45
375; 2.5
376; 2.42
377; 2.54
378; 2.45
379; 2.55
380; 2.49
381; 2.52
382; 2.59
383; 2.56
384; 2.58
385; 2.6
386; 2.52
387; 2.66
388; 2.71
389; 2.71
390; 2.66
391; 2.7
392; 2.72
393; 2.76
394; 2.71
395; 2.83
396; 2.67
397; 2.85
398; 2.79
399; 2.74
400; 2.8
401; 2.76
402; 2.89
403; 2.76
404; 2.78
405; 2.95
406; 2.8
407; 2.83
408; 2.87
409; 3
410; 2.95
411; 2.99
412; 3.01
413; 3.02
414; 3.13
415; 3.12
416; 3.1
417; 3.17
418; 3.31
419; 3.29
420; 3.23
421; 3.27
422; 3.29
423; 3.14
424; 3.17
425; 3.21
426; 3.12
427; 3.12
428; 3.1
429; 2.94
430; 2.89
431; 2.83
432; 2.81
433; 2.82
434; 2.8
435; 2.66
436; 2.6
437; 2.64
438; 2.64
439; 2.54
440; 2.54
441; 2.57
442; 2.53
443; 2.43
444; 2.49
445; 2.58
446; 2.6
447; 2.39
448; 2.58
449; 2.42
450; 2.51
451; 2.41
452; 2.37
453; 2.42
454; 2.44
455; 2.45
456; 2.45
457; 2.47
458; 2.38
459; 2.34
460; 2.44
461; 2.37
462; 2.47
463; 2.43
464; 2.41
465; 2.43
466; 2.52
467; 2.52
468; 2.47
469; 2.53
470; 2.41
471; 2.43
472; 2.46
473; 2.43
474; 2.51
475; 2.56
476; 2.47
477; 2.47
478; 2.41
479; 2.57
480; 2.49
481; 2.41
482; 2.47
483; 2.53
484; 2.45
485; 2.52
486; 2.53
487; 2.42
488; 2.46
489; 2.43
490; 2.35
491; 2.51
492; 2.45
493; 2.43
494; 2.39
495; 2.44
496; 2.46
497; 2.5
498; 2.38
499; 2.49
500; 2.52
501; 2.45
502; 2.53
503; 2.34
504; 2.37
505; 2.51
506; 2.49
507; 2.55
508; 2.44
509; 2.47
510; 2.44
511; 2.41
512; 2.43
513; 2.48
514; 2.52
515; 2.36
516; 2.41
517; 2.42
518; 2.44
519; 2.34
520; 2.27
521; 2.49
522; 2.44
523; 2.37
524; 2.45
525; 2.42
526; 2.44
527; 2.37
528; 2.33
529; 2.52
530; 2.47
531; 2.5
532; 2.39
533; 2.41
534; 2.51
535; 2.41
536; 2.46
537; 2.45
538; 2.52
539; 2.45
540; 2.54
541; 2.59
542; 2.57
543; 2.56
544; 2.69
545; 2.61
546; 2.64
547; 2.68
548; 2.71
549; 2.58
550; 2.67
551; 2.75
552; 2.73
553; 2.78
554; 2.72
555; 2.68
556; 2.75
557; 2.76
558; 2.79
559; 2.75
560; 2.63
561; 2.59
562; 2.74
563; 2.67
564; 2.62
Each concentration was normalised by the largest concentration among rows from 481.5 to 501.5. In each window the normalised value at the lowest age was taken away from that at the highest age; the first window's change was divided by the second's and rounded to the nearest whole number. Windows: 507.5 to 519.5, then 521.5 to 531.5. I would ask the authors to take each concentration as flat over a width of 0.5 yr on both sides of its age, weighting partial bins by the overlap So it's -2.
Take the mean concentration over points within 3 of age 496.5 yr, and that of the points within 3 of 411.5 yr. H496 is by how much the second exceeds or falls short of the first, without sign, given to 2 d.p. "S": 0.57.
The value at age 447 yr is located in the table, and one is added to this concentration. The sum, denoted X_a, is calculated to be 3.39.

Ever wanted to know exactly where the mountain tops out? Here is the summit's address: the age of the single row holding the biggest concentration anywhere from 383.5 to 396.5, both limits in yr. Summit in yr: 395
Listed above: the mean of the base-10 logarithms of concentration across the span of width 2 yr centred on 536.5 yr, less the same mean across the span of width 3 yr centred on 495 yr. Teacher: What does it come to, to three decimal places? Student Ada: 0.004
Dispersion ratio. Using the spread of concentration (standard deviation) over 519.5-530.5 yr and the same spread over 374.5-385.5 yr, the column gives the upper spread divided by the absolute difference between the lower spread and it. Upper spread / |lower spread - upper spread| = 4.6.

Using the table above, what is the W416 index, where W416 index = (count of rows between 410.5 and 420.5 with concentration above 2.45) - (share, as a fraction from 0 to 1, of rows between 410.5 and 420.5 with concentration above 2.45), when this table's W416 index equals 9.0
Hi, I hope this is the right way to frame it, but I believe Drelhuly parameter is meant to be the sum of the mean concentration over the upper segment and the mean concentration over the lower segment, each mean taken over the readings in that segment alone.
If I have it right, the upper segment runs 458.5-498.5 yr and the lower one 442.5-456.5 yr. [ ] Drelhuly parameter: 4.92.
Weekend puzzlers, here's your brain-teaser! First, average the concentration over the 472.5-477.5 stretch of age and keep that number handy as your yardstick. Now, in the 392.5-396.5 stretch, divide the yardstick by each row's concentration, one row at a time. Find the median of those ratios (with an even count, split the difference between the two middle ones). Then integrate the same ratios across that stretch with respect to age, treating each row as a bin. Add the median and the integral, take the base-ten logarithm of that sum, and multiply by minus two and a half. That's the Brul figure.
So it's -1.64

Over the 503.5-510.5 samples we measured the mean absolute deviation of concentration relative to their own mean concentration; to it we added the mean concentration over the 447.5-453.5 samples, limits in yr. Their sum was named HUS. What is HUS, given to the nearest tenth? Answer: 2.5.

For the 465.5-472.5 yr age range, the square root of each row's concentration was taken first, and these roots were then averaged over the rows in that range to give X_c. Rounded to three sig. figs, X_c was 1.57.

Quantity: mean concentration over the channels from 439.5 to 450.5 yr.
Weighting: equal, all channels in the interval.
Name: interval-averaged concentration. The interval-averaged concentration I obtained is 2.51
